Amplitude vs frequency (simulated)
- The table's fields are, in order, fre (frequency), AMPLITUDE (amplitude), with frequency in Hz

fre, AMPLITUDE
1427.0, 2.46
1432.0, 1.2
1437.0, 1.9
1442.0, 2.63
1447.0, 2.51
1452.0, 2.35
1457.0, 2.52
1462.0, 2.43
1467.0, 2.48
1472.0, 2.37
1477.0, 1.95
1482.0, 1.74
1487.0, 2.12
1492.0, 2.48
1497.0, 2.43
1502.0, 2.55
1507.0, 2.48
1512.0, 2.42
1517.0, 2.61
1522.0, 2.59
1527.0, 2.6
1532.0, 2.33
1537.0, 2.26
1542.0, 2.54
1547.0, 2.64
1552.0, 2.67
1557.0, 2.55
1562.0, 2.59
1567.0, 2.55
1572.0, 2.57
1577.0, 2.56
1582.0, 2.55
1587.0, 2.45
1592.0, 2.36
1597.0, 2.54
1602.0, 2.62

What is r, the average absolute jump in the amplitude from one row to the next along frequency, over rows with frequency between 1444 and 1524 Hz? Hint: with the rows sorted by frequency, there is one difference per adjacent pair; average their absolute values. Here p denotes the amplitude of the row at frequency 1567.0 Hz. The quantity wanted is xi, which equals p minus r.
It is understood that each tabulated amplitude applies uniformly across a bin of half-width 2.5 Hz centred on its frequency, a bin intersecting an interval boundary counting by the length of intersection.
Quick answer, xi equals 2.39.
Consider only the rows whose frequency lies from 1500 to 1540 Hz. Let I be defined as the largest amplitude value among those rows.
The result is 2.61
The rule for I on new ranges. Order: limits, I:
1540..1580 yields 2.67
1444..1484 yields 2.52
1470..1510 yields 2.55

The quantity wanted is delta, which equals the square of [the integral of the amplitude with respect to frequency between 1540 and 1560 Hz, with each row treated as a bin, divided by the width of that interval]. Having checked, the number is 6.8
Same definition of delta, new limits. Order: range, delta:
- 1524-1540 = 5.8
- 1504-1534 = 6.3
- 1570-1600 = 6.3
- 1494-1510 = 6.2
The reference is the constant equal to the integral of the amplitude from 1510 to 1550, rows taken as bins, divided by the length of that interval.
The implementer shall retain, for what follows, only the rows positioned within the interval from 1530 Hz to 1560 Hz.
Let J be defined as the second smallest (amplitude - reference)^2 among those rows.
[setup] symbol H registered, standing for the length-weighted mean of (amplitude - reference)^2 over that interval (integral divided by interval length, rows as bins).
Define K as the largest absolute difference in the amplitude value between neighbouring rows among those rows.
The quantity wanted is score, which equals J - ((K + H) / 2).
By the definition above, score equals -0.15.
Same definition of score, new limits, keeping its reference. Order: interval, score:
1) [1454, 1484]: -0.28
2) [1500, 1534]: -0.14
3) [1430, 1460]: -0.53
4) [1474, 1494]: -0.17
